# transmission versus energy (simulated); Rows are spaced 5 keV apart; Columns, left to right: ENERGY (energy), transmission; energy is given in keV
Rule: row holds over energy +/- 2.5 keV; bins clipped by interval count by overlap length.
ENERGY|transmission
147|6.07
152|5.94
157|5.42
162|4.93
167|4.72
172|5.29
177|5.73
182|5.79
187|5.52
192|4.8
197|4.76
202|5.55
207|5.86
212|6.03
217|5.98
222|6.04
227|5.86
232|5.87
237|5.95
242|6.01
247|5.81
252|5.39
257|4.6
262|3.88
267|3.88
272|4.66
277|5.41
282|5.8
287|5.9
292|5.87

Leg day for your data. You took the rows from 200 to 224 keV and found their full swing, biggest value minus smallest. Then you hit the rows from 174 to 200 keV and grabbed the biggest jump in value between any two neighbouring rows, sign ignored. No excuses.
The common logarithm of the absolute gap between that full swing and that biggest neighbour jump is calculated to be -0.64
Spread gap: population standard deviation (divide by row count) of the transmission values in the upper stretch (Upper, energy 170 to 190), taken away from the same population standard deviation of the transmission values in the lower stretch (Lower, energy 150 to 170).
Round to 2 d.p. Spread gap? 0.27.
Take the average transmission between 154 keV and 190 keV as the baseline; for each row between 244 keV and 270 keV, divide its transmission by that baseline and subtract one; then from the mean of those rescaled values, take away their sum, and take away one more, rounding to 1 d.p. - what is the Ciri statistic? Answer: -0.5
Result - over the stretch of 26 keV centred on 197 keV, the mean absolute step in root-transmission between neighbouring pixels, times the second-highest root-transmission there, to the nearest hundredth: 0.24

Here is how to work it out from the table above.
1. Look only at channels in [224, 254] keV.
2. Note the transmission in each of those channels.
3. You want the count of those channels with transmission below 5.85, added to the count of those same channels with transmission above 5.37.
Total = 8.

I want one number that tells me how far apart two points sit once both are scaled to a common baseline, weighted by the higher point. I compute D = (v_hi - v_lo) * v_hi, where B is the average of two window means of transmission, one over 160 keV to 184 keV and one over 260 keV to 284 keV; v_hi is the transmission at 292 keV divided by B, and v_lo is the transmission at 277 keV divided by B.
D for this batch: 0.11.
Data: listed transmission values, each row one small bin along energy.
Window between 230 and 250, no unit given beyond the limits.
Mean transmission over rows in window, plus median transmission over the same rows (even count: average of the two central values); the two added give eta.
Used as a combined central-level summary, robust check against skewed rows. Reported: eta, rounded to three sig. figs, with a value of 11.8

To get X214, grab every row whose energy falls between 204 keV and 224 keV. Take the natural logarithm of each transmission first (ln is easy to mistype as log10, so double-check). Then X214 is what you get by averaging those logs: 1.79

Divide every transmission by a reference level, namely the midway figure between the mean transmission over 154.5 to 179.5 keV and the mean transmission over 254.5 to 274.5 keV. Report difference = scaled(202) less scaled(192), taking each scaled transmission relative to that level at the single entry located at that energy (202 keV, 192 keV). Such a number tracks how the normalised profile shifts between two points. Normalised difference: 0.16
